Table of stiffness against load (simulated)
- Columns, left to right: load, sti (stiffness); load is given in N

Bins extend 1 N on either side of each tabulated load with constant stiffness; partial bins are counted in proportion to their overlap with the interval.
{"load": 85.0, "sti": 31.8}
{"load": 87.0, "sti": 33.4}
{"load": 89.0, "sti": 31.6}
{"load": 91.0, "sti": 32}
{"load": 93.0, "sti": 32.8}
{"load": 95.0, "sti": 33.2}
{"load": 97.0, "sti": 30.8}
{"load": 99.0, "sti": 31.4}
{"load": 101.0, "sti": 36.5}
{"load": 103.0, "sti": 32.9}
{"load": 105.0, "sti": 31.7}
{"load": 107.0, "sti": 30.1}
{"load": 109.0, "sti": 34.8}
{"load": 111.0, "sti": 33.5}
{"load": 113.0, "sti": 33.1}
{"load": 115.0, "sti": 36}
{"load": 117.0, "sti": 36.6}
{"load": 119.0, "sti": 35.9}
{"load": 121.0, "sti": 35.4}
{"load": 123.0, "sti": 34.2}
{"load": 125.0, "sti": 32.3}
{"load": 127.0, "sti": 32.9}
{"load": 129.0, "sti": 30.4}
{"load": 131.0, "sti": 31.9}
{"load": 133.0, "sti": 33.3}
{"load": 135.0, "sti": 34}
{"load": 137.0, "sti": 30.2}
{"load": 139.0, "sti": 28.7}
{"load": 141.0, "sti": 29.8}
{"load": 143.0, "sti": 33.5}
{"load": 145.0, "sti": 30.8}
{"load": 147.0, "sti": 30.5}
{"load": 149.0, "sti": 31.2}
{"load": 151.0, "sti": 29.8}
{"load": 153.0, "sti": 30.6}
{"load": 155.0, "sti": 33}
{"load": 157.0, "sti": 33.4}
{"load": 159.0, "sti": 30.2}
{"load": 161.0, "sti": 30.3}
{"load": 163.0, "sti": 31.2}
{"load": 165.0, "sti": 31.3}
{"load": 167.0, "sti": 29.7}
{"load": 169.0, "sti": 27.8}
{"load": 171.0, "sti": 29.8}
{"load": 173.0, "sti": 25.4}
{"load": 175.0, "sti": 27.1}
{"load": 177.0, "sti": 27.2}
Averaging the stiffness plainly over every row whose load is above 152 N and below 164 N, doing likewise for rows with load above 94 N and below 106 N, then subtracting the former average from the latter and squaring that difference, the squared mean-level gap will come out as 2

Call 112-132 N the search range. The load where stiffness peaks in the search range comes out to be 117.0 N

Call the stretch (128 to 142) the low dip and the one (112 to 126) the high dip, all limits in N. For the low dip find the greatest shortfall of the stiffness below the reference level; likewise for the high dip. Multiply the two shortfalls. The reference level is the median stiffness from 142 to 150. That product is -3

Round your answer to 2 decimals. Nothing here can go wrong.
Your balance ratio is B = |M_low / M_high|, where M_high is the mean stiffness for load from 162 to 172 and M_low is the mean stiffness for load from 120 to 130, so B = 1.10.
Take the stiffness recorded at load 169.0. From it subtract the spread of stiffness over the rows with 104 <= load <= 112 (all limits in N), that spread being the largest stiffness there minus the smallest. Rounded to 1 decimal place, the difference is 23.1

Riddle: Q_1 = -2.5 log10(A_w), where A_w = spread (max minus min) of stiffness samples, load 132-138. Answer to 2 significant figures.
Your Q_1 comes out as -1.4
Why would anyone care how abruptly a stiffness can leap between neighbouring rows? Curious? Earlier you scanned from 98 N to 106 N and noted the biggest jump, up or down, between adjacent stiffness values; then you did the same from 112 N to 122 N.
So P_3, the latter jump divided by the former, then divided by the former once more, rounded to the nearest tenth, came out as 0.1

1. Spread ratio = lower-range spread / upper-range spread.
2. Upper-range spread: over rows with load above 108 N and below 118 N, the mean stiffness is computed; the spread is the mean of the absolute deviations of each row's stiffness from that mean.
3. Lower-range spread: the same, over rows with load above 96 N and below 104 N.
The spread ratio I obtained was 1.5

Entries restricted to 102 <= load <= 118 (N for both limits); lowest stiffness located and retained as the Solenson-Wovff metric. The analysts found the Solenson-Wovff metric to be 30.1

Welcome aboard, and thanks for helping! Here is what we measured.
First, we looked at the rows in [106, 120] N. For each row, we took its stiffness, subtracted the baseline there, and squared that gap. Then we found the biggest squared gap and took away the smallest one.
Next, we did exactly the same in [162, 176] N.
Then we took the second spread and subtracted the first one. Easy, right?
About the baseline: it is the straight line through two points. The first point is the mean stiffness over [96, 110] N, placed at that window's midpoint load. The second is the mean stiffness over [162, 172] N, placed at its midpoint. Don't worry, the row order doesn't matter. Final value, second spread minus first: -2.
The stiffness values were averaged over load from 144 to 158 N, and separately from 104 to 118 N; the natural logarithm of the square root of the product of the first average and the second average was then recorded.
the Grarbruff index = 3.48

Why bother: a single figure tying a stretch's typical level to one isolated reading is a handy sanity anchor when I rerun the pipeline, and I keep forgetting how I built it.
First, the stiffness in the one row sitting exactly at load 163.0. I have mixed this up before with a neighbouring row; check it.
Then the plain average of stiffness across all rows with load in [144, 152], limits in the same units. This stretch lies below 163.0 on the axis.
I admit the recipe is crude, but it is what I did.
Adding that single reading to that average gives 62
